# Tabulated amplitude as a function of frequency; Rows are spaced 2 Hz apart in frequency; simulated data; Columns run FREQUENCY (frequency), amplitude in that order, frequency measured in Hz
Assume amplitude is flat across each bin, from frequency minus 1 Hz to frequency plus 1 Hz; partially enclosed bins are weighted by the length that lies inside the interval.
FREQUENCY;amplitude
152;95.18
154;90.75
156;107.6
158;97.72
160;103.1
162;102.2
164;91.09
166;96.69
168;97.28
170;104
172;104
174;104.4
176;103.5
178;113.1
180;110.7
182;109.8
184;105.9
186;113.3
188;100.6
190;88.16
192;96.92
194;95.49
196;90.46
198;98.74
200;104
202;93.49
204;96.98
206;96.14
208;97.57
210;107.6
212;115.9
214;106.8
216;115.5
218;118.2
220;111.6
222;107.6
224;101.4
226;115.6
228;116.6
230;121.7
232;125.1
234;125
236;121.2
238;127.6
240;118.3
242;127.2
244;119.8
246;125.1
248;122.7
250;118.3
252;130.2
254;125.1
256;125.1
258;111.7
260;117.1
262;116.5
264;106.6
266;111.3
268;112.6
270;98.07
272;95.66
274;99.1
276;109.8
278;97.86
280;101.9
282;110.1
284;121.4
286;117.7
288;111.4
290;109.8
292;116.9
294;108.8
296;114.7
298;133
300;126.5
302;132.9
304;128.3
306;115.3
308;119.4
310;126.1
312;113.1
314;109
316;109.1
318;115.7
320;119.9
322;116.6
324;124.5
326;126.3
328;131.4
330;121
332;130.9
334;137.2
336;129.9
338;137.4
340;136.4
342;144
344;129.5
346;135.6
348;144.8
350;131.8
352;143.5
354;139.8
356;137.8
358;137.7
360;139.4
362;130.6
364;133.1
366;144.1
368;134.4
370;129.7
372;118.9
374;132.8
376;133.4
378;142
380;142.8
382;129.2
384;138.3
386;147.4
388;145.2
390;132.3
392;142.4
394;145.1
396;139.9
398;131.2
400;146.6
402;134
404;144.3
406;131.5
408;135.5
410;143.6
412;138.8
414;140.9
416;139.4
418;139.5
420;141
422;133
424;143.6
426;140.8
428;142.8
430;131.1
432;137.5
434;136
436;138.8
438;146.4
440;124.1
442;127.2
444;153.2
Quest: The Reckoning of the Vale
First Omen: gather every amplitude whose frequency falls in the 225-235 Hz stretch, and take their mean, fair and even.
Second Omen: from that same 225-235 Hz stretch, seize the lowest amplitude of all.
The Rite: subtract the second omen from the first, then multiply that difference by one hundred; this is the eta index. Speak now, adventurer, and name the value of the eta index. 520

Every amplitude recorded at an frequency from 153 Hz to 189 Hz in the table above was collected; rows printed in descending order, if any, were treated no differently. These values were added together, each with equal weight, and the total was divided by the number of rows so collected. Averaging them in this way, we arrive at 103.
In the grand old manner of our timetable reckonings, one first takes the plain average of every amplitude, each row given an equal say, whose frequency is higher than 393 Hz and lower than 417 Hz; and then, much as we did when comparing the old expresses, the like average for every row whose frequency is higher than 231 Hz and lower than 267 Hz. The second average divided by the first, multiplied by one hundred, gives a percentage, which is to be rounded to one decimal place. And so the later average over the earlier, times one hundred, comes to 86.7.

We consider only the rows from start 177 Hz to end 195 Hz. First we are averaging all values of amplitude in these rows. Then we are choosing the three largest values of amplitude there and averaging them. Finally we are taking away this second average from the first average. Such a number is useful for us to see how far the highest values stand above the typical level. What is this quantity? -8.6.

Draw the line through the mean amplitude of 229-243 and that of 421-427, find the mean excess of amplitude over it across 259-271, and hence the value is -16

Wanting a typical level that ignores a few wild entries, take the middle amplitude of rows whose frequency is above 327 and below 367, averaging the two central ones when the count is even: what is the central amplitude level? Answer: 137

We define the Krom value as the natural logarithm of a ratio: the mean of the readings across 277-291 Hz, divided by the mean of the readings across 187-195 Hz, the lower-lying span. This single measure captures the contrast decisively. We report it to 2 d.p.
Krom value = 0.14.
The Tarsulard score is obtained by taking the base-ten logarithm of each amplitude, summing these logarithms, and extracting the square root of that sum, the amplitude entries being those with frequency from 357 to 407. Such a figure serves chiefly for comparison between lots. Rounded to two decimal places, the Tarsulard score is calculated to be 7.31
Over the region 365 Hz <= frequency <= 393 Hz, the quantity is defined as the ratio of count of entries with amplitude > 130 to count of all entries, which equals 0.8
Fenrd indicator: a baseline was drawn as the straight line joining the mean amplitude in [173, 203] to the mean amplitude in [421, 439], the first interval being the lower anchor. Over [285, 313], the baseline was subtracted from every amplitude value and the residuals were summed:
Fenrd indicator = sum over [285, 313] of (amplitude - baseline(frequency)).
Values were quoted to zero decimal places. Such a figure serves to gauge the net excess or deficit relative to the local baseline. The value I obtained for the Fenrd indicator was 10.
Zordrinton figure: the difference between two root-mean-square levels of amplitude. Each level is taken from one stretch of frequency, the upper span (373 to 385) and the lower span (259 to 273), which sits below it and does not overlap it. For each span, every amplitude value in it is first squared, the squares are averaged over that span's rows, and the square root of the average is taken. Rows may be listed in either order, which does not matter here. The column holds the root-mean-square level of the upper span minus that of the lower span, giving 28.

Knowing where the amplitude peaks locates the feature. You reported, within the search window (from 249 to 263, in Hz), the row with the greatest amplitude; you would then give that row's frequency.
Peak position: 252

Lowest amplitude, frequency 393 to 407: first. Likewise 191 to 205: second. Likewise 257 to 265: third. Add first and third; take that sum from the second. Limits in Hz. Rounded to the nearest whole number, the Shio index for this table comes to -147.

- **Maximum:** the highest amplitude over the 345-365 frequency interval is 144.8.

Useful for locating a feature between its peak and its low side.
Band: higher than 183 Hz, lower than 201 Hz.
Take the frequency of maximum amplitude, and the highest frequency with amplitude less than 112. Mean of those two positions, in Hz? 193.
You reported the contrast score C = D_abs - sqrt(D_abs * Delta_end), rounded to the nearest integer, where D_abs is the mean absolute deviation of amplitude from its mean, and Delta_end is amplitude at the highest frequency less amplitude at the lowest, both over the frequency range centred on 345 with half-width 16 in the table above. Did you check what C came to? -5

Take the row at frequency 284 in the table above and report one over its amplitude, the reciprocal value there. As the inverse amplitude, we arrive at 0.0082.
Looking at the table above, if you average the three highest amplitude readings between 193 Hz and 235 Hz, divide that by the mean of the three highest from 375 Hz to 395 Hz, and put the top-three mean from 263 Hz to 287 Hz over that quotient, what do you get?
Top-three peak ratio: 138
